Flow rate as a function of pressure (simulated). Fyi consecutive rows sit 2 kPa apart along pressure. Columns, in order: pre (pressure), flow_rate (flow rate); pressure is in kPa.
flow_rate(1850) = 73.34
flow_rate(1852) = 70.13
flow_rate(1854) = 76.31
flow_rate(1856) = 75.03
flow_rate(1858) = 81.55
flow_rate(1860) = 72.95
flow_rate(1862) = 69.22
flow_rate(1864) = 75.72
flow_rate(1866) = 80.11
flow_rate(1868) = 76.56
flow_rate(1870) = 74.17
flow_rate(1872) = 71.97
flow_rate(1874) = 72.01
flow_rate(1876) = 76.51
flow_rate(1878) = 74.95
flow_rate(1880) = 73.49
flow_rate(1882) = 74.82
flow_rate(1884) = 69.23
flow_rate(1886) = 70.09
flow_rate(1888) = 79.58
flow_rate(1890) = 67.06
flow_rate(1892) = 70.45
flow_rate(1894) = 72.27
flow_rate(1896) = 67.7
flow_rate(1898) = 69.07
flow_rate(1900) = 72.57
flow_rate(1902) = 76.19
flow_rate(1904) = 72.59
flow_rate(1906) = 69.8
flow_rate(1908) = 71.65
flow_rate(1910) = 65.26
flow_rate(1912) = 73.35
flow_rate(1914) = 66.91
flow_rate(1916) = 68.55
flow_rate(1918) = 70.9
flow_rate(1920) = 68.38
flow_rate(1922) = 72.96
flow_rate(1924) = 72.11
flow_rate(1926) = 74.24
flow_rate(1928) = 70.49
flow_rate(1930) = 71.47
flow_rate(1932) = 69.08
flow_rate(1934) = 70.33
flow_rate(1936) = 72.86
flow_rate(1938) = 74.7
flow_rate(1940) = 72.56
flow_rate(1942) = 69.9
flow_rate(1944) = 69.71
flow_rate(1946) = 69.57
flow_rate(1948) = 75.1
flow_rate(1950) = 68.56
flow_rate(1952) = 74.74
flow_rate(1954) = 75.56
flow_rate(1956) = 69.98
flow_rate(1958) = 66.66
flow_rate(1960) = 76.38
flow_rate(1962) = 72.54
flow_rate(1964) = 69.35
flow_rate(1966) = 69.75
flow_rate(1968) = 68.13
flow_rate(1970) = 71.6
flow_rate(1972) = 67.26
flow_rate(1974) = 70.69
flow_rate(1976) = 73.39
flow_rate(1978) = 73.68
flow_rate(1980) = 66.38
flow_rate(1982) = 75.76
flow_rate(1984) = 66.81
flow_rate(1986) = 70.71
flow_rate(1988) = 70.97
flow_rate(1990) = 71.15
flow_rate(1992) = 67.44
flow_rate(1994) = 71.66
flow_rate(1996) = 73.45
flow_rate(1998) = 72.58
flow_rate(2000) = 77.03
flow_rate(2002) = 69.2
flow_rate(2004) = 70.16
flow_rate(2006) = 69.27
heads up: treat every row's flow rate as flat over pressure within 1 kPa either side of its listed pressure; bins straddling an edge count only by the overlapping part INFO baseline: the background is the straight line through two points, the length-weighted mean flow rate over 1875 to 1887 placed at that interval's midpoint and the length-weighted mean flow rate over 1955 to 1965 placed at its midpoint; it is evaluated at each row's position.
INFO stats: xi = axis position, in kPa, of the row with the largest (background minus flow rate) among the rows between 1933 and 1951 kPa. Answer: 1950 kPa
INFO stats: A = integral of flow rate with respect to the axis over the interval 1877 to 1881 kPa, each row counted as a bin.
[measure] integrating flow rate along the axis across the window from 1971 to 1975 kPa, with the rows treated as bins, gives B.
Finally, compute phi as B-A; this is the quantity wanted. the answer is -21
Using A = 297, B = 276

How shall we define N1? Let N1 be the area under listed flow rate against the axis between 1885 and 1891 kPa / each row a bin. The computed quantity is 433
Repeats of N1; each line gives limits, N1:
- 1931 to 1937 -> 425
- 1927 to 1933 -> 422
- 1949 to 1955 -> 438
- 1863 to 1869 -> 465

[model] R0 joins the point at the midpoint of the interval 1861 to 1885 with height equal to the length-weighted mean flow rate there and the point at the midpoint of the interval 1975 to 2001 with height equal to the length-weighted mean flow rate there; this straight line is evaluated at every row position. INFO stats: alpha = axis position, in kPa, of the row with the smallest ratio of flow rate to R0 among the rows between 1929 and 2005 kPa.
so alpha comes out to 1958 kPa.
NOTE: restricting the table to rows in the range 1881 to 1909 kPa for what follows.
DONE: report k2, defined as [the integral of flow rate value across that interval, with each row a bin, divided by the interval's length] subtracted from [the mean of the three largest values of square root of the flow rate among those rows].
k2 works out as -62.9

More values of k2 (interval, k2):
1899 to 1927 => -62.5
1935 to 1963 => -63.4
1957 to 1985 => -61.9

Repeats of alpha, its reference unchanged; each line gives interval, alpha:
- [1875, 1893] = 1890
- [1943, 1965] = 1958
